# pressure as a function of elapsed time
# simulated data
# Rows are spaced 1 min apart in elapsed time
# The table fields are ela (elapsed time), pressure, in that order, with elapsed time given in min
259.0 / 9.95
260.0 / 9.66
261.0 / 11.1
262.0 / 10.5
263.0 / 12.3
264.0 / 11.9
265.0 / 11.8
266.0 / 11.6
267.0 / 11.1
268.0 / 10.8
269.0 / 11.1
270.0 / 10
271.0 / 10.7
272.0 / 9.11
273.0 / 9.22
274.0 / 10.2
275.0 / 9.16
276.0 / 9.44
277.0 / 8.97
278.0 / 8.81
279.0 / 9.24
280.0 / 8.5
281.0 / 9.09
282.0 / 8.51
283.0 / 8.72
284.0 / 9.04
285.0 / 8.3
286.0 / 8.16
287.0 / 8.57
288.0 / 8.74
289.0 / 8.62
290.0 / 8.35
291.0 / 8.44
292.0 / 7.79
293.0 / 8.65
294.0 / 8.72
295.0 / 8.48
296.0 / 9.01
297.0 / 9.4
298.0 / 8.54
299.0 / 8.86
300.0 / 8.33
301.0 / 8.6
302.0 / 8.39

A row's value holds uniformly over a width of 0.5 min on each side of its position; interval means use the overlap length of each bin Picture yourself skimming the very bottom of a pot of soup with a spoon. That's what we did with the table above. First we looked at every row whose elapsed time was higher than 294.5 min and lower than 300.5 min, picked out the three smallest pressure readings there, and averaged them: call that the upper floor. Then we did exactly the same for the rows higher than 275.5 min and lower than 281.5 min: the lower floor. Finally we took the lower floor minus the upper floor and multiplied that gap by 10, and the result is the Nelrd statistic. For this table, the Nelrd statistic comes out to 3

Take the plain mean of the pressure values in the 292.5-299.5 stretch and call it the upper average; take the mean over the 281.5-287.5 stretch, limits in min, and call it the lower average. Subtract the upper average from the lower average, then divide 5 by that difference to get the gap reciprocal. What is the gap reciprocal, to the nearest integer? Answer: -19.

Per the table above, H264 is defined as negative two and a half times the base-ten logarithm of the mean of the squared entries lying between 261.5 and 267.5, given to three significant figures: -5.31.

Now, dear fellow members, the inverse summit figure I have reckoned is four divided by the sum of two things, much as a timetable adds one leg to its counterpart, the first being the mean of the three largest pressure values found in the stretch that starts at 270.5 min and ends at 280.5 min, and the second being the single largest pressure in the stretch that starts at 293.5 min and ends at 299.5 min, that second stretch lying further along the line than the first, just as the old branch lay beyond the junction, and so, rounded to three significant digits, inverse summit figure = 0.205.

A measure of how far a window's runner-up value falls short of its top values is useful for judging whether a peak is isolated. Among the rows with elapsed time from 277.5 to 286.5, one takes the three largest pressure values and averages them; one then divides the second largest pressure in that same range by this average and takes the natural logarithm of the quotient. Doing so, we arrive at -0.004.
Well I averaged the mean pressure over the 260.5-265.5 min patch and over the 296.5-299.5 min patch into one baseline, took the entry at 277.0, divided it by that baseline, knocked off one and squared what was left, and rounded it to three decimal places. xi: 0.015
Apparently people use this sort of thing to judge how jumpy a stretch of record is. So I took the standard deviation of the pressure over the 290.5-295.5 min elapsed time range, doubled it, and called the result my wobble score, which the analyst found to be 0.7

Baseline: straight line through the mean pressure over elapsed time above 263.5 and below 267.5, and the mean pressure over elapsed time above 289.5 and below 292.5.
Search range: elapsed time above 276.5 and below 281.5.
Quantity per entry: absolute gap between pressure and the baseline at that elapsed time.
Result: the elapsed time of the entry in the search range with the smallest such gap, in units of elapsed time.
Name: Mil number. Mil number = 281.0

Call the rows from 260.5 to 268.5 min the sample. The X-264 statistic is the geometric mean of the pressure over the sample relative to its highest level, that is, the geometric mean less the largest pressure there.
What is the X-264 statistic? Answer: -0.93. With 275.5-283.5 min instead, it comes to -0.54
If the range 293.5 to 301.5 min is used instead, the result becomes -0.66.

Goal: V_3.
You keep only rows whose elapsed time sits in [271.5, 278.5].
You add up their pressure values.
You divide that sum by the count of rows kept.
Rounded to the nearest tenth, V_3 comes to 9.3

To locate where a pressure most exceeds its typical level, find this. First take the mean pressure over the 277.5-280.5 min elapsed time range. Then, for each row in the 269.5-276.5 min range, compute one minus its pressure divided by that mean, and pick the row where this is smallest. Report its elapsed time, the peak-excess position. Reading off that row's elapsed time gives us 271.0 min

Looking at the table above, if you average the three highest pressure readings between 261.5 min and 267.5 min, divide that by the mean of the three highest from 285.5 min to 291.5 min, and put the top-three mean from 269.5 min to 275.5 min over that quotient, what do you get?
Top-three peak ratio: 7.42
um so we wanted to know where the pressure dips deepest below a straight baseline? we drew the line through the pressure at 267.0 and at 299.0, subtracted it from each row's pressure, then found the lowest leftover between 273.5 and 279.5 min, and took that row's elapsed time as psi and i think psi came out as 278.0 min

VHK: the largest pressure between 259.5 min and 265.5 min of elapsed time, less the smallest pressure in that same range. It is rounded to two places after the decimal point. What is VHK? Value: 2.64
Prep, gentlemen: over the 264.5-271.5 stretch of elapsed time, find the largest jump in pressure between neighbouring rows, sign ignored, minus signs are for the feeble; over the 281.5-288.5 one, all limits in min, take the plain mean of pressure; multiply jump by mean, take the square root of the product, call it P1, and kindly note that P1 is 3.1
